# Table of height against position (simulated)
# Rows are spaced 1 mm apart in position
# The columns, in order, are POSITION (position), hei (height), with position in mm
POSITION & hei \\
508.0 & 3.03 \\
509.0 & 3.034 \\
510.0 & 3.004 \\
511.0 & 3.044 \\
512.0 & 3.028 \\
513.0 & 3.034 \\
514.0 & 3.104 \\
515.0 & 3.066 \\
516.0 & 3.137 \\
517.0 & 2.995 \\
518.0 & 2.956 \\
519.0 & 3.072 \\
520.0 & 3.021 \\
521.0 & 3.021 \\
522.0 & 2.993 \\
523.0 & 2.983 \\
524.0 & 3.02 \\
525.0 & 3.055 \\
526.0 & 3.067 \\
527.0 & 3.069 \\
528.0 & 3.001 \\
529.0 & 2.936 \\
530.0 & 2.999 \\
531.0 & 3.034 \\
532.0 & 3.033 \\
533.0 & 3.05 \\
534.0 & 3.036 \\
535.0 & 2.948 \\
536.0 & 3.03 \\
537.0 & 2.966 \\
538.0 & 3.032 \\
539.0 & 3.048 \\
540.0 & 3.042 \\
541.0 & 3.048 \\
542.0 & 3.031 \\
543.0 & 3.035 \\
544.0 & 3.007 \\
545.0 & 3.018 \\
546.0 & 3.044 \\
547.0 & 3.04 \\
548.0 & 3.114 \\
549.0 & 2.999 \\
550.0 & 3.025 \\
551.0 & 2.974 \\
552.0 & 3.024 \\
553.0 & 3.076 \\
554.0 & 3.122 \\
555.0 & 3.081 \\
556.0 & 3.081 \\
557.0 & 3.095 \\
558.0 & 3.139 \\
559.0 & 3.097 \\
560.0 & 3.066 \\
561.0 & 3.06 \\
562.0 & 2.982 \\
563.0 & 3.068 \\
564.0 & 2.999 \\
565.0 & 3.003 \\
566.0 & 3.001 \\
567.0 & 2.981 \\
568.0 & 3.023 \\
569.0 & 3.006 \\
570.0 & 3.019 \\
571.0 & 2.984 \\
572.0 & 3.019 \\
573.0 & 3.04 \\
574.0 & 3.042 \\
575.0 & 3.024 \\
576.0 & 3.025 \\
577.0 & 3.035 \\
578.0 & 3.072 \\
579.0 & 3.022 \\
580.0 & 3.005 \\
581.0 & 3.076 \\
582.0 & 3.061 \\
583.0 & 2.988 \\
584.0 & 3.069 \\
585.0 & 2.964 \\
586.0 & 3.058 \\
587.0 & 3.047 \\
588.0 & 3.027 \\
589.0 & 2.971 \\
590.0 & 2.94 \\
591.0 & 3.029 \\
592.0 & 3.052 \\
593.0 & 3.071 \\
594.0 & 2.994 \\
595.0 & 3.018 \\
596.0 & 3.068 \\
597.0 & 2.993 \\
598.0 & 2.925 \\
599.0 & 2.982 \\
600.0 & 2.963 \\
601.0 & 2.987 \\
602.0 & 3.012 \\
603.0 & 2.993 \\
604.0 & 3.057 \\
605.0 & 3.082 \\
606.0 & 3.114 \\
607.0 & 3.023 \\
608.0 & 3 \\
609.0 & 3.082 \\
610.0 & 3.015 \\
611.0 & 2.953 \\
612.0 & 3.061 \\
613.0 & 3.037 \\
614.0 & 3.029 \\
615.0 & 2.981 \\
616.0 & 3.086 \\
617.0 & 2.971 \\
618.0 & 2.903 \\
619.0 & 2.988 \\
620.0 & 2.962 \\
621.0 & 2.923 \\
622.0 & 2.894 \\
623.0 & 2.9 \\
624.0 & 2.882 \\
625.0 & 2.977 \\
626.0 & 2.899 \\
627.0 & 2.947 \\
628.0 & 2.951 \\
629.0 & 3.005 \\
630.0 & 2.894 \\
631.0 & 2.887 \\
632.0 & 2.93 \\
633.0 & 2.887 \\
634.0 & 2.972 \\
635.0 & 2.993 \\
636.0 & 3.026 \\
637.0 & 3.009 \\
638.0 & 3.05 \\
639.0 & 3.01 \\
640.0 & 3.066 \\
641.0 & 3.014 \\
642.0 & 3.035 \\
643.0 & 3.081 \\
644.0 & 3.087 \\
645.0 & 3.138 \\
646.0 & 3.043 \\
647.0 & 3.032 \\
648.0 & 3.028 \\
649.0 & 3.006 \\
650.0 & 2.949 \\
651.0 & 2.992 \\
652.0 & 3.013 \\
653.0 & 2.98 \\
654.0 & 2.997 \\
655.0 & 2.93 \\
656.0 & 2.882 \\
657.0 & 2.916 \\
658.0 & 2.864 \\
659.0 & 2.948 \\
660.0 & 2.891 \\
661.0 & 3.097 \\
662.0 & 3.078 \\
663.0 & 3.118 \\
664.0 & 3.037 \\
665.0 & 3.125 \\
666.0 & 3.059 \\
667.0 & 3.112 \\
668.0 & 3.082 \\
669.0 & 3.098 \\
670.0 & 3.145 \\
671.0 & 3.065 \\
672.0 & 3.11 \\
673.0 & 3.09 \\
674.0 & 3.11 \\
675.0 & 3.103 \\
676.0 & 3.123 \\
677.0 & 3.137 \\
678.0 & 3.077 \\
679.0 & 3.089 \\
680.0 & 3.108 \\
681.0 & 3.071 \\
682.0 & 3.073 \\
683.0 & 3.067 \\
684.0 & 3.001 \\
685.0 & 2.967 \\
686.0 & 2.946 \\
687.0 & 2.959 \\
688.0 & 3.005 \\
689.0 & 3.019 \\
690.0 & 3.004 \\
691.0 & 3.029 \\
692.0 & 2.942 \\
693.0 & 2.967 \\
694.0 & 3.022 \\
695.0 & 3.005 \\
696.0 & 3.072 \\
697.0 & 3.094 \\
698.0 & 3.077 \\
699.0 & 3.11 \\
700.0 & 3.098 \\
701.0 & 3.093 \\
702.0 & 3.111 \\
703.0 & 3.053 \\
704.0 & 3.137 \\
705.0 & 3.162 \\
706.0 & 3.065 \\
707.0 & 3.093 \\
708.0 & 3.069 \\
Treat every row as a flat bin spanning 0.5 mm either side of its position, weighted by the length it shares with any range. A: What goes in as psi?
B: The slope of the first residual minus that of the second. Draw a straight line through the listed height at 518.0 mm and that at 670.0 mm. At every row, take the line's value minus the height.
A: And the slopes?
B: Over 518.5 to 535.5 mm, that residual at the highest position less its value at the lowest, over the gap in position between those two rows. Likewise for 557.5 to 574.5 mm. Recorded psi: 0.002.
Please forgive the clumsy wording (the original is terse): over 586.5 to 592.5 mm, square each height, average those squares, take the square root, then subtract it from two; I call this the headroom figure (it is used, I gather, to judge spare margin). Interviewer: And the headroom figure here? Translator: -1.01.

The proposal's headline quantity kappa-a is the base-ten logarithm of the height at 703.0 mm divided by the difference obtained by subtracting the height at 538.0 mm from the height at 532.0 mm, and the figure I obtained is 3.48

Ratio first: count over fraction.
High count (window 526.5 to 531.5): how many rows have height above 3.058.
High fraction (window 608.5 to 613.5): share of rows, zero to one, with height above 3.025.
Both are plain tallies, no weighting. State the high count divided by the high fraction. 1.7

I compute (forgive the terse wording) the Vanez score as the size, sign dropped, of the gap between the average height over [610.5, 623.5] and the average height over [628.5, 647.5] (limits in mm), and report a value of 0.032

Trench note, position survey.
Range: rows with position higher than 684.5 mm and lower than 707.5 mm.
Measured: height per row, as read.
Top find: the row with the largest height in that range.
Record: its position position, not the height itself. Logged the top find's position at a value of 705.0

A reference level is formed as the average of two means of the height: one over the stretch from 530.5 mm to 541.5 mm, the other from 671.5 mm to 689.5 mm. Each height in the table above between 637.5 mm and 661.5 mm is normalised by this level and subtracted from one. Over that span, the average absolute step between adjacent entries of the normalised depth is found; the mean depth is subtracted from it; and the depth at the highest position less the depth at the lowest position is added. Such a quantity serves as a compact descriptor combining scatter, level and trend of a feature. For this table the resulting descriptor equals -0.012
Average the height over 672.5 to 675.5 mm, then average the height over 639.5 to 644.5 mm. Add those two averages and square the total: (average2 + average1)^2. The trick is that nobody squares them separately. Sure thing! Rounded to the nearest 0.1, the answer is 37.9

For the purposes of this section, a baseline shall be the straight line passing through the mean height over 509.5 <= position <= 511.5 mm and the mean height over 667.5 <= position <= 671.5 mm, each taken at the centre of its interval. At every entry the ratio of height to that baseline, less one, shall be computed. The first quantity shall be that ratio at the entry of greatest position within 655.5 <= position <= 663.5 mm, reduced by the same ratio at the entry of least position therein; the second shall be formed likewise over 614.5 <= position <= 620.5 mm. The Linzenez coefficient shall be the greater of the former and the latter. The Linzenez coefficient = 0.075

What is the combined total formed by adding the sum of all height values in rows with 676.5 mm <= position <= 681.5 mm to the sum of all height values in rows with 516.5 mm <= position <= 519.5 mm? 24.5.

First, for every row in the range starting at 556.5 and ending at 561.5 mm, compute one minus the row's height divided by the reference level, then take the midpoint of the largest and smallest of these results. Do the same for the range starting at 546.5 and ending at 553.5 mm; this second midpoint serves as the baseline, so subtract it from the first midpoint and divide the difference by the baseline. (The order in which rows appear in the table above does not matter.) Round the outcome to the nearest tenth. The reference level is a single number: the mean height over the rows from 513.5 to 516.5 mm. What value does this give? -1.0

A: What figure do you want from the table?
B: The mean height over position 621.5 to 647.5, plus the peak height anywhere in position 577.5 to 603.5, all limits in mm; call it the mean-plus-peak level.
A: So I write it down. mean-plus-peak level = 6.061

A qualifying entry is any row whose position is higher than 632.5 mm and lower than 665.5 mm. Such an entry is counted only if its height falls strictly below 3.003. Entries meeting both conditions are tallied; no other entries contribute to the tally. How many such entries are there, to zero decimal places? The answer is 13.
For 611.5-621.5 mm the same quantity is 6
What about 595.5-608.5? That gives 7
